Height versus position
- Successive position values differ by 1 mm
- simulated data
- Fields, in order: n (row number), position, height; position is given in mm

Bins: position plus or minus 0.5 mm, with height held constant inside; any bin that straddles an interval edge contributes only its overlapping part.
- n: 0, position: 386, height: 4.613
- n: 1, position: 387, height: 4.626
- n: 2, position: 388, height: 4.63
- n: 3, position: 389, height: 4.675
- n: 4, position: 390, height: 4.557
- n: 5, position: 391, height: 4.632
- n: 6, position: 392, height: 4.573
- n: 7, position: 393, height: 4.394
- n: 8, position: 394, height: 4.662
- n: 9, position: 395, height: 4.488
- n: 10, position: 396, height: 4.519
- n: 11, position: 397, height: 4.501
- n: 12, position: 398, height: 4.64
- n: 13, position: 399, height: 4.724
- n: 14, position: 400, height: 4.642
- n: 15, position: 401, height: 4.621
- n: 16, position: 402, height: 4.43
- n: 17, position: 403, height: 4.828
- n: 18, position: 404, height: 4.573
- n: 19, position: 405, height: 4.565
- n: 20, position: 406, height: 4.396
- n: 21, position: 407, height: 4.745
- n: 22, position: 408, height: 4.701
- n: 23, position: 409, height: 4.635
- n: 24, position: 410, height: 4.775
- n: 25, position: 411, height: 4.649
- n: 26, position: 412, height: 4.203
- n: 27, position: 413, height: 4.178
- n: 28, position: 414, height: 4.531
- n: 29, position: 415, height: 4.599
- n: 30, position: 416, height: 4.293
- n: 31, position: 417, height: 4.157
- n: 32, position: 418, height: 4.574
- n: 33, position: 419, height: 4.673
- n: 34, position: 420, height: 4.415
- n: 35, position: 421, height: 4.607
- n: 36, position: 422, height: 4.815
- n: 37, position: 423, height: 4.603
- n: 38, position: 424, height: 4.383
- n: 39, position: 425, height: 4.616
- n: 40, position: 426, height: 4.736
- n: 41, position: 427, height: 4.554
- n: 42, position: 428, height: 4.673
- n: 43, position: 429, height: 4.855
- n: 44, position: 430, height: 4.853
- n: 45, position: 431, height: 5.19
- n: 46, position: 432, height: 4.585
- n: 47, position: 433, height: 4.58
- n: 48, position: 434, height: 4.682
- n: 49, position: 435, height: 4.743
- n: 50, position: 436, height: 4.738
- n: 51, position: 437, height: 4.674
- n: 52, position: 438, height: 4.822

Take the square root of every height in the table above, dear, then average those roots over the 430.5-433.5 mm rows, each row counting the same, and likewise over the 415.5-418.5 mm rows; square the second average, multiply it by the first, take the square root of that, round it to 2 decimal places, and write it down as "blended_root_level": 3.08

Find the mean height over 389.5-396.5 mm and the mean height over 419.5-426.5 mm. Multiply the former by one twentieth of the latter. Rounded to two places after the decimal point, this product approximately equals 1.04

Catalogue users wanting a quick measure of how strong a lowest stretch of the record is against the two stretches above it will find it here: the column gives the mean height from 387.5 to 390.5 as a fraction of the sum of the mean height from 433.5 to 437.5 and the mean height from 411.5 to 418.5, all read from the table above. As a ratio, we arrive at 0.509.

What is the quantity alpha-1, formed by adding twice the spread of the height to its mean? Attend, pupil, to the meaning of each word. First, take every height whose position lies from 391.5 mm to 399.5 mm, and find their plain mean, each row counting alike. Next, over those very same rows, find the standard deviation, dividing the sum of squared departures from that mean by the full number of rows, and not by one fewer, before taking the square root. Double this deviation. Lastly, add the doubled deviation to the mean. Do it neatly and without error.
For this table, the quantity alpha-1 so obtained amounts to 4.76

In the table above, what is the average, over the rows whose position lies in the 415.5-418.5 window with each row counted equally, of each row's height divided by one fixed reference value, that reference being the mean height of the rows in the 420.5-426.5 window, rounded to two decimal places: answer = 0.94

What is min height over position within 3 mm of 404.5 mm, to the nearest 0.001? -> 4.396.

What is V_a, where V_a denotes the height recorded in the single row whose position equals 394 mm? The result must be 4.662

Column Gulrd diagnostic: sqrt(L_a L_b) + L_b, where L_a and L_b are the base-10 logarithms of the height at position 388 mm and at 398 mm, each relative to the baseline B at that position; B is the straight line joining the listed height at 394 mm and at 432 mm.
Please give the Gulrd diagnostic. 0.0010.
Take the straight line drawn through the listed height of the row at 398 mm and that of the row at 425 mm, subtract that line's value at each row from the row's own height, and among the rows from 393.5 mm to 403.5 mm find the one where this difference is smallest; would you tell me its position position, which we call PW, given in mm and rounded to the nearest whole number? 402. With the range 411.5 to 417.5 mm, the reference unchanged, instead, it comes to 417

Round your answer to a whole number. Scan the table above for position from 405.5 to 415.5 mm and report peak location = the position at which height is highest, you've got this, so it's 410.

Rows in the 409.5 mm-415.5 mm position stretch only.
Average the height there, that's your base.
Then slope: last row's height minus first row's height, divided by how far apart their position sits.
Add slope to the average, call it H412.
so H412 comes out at 4.45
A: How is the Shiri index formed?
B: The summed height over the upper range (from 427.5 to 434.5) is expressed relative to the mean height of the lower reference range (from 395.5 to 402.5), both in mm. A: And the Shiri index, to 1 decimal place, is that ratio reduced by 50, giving -42.7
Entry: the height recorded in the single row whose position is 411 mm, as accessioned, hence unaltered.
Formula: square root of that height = 2.16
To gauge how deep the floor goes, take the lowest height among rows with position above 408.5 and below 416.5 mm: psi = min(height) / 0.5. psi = 8.36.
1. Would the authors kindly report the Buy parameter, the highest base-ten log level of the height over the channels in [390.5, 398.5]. 0.669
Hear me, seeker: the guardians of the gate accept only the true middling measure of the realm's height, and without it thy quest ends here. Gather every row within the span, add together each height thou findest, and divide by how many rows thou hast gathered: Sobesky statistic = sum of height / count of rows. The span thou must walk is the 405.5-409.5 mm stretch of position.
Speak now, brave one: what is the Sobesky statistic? 4.62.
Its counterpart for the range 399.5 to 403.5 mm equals 4.63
